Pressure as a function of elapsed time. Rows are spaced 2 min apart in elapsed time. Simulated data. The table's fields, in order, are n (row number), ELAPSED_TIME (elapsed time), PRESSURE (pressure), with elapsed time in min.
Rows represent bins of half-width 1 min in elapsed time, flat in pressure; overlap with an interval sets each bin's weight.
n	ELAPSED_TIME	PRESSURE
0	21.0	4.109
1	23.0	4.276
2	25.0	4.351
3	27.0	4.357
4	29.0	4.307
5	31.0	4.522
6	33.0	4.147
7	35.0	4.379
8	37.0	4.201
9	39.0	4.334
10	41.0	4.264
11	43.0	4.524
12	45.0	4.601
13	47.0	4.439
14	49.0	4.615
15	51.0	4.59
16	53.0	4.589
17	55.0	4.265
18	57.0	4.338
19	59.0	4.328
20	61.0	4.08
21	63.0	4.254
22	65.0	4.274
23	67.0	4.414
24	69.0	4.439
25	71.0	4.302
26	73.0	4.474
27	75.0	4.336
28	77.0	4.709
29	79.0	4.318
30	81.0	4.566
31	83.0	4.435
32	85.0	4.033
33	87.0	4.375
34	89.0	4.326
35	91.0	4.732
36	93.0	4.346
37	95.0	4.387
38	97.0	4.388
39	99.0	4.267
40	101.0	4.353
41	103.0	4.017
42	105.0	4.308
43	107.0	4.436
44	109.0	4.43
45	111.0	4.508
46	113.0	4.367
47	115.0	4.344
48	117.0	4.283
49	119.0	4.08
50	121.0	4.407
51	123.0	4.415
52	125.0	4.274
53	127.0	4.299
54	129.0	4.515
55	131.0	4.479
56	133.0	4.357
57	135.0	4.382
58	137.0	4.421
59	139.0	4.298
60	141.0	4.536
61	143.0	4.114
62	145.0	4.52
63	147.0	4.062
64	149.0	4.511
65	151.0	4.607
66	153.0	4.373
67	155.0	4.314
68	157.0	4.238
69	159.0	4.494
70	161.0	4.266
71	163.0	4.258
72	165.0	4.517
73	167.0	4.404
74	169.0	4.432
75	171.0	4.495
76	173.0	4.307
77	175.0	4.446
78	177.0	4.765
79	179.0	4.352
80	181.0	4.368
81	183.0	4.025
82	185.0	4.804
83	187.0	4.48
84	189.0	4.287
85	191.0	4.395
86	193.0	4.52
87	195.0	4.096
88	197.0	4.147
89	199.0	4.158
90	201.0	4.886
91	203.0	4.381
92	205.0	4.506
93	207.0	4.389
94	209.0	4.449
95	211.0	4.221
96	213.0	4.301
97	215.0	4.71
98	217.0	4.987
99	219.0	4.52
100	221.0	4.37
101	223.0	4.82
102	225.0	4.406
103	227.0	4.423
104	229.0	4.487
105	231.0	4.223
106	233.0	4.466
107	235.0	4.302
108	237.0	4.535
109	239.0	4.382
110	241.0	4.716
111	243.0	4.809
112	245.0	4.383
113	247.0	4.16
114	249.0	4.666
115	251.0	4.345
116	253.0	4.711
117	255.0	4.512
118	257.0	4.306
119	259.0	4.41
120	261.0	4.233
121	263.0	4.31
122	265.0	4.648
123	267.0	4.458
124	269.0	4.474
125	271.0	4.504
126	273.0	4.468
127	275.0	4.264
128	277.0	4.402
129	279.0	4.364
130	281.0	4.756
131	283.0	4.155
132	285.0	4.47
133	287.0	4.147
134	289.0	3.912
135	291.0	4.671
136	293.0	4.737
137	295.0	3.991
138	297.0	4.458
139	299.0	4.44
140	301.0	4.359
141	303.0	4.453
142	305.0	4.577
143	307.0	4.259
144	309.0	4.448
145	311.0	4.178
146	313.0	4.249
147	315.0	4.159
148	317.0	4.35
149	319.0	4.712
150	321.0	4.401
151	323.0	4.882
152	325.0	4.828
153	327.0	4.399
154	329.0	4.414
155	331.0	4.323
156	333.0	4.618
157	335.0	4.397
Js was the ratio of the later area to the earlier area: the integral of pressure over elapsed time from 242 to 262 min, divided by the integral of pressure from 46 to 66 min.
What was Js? 1.0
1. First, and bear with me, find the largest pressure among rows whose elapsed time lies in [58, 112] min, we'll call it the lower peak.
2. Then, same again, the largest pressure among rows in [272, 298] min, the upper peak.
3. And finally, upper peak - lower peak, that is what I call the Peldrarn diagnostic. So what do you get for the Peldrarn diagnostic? 0.02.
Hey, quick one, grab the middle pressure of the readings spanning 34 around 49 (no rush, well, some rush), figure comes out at 4.33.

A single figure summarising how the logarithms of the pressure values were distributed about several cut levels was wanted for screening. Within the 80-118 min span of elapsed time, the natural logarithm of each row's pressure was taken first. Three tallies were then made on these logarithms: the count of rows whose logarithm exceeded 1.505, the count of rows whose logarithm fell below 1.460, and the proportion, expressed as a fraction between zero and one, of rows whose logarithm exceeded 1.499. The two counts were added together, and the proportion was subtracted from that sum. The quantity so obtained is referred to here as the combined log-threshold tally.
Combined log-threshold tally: 6.84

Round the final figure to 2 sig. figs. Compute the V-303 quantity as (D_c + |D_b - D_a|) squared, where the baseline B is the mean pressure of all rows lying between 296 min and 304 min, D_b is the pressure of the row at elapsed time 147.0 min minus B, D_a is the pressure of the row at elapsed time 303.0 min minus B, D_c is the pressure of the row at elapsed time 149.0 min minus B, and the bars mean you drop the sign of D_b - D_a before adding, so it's 0.23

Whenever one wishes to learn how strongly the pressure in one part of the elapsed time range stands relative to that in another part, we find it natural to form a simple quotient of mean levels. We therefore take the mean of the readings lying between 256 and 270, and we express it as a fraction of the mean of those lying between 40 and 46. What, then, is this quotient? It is 0.99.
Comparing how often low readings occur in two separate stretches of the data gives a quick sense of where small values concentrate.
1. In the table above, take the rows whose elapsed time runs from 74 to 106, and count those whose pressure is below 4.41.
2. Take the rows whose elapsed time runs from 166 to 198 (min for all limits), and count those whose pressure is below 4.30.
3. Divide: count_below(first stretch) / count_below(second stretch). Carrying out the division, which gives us 3.0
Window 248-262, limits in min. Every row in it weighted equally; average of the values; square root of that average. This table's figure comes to 2.11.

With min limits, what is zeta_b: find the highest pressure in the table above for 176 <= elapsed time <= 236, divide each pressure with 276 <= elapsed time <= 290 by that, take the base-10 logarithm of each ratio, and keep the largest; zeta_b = -0.0206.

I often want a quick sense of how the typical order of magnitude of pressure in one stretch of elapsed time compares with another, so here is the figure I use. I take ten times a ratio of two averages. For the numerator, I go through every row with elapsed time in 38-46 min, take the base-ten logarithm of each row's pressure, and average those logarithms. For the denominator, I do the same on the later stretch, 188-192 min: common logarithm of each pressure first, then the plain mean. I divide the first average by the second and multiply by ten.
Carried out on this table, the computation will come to 10.14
